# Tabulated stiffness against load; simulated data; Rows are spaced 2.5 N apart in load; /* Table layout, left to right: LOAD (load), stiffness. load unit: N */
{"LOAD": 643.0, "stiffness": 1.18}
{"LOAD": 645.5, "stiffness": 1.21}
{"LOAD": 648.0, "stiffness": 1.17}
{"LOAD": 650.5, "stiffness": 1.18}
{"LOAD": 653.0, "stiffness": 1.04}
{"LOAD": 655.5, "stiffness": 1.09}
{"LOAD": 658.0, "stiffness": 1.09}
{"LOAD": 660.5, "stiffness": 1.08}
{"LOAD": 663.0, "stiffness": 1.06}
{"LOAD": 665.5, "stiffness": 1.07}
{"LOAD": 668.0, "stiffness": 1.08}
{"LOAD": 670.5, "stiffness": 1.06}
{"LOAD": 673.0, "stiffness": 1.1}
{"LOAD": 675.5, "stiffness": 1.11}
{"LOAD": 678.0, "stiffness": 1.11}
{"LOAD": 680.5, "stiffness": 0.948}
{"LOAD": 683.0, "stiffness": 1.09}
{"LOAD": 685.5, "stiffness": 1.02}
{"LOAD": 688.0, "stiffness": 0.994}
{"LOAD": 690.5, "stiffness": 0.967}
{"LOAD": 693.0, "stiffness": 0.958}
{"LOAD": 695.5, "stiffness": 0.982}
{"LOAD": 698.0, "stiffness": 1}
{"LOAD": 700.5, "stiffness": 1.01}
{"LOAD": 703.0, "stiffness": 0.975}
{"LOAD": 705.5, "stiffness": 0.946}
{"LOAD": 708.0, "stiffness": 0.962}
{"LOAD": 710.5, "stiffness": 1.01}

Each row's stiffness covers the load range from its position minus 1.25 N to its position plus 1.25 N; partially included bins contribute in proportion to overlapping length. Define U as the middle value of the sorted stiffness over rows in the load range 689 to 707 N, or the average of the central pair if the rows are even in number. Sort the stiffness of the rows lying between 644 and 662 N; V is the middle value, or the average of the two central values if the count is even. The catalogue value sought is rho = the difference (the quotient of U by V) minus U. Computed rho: -0.081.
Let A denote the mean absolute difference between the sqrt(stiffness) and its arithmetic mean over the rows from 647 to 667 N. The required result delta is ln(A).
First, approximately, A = 0.018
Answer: -4.00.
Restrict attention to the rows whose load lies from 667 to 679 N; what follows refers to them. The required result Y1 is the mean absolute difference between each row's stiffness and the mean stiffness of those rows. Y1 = 0.0176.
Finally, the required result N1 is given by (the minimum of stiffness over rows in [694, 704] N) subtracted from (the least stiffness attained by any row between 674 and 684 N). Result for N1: -0.03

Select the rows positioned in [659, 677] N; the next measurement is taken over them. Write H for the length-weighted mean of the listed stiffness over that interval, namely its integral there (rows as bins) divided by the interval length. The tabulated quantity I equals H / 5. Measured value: 0.216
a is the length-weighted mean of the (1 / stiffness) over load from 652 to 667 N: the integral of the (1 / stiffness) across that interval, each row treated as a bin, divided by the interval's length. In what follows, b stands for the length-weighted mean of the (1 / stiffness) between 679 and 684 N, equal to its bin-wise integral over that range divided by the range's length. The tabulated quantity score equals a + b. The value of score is 1.92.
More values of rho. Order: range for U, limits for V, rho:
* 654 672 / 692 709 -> 0.028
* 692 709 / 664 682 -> -0.072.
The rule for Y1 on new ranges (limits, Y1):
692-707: 0.0188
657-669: 0.0088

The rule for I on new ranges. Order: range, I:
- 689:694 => 0.193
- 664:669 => 0.215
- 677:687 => 0.208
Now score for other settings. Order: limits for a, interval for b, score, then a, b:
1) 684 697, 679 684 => 2.00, 1.01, 0.99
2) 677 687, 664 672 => 1.90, 0.97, 0.93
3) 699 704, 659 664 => 1.94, 1.01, 0.93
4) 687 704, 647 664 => 1.93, 1.02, 0.91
